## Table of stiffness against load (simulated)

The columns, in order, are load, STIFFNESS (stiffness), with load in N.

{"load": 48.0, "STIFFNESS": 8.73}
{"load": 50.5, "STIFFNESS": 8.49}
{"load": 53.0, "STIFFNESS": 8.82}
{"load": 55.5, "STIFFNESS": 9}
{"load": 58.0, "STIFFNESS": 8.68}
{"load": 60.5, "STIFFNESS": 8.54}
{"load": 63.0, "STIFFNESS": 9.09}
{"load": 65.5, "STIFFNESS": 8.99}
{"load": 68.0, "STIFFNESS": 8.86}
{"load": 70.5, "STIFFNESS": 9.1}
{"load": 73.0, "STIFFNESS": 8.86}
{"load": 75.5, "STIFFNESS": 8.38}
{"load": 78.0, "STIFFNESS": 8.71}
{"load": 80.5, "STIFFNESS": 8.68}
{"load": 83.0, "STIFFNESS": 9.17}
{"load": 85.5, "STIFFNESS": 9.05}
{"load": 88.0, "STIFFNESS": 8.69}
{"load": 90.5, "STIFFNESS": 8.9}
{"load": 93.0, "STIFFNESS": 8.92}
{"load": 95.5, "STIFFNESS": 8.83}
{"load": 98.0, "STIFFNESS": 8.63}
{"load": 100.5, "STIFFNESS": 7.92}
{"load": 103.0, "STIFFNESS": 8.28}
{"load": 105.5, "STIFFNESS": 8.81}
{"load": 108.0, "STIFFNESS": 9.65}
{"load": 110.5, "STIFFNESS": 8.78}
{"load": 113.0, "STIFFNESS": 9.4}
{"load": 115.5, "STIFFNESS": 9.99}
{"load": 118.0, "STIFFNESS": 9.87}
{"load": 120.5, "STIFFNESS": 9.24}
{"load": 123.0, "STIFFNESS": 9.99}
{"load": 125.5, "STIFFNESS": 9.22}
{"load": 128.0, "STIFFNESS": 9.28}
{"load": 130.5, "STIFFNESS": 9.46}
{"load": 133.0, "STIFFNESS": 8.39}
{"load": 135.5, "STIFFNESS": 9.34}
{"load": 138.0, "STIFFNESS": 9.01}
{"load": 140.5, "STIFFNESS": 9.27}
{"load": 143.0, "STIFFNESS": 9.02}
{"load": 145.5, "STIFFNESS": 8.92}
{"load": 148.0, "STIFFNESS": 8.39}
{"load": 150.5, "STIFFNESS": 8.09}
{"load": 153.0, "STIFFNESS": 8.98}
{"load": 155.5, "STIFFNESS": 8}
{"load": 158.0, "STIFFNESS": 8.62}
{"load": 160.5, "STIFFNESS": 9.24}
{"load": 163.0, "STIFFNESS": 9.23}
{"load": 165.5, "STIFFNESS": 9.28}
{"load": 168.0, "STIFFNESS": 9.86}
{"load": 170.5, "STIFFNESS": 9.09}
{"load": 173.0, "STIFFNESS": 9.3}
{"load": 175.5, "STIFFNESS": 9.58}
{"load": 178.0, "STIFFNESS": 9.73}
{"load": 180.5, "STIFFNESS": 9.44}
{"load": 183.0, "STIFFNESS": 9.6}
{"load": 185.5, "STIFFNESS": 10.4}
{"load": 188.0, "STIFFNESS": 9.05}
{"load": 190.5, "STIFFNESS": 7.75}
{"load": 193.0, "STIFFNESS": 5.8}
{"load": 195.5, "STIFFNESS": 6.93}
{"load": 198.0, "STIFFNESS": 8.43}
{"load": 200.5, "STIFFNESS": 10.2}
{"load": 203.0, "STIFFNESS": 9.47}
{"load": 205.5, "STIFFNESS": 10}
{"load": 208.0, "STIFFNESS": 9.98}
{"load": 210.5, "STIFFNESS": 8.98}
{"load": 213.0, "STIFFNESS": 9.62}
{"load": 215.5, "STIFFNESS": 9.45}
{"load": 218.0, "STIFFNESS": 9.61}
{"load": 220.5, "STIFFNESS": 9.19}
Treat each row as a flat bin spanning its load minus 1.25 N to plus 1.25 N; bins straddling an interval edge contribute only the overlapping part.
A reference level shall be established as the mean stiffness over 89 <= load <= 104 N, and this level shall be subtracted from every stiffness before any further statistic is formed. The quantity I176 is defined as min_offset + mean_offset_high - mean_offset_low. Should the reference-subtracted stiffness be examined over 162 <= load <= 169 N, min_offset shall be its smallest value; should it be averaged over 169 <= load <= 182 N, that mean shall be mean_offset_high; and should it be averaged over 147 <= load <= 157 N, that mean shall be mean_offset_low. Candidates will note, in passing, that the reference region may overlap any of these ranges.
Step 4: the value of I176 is 1.7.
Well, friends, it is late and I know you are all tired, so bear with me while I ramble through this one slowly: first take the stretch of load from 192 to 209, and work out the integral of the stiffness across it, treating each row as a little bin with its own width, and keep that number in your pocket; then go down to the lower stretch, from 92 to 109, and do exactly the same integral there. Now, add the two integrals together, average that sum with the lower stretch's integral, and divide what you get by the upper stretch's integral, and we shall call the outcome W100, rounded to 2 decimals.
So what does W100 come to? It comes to 1.50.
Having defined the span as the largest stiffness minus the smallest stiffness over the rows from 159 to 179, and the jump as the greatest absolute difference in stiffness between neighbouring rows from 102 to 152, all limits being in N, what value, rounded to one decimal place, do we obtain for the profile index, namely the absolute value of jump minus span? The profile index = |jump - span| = 0.3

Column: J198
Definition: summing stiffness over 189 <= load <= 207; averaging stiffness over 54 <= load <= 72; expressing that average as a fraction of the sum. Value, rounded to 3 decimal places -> 0.152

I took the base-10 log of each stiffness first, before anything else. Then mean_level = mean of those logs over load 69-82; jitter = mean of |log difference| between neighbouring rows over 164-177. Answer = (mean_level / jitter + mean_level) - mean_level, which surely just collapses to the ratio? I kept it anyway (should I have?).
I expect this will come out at 45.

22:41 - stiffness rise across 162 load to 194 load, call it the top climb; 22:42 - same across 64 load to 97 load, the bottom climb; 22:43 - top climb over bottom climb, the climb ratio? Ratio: 21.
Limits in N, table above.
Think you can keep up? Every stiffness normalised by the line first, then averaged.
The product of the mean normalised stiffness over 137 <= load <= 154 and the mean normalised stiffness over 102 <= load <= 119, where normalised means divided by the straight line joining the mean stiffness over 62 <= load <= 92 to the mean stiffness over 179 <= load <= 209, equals 1.031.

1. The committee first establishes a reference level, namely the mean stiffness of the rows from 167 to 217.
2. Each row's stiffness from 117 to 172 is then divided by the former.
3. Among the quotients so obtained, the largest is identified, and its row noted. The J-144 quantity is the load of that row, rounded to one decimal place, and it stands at 123.0 N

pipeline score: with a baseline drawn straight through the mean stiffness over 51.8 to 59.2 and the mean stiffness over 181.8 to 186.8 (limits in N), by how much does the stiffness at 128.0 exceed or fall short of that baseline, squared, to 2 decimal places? 0.04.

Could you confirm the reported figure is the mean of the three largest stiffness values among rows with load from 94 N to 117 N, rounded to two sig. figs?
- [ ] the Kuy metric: 9.7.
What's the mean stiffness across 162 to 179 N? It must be 9.44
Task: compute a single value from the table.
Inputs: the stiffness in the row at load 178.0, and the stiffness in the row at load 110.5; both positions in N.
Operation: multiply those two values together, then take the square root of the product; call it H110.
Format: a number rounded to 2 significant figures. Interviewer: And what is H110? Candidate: 9.2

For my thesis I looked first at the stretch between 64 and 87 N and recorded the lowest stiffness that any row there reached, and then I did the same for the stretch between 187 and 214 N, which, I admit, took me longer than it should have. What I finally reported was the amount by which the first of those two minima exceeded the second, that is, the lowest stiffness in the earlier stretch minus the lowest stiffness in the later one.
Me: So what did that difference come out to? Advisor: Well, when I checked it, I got 2.6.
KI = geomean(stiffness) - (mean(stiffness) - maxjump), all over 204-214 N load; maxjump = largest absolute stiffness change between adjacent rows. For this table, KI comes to 1.0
